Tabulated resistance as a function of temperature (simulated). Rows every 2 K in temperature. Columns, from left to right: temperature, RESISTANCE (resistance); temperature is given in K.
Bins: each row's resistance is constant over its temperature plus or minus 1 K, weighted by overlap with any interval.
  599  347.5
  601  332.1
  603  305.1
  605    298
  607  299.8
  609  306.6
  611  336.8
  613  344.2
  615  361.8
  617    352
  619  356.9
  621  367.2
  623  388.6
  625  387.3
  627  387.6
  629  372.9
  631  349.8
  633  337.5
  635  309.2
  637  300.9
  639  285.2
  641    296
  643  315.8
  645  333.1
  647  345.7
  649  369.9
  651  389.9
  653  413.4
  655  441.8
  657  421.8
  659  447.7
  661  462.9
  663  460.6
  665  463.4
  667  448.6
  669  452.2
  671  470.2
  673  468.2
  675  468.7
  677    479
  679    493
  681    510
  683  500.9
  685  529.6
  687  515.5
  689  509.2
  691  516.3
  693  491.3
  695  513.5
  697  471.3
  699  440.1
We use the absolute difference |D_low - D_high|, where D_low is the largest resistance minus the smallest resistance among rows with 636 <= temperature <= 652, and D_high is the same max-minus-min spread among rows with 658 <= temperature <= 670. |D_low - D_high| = 89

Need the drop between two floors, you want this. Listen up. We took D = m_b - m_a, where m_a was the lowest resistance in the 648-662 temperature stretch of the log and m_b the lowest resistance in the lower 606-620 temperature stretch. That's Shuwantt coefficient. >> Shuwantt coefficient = -70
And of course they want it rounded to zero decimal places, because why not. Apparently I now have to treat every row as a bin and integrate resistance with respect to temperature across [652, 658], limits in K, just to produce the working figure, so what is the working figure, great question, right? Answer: 2554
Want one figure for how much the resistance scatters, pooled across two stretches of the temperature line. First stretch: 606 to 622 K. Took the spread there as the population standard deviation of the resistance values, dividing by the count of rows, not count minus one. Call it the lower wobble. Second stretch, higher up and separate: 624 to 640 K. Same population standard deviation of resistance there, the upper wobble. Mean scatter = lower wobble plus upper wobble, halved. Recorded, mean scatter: 30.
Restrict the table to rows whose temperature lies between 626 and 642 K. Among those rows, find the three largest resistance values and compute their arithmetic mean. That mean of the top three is 370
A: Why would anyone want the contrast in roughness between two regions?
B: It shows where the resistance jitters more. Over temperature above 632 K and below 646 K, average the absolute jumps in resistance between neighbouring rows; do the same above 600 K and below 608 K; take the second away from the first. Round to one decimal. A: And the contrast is 4.7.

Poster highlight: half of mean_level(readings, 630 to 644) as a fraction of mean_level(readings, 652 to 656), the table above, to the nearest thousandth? 0.367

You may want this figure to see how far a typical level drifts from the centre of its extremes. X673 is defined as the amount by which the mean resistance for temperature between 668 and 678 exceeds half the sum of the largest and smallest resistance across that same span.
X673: 2.1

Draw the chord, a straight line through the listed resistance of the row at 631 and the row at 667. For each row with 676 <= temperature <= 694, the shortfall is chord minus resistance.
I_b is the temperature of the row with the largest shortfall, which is 693 K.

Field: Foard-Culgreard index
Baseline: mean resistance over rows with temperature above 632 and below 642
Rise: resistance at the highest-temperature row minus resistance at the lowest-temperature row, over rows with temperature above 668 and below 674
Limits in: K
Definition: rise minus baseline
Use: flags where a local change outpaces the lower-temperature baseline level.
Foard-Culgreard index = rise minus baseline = -290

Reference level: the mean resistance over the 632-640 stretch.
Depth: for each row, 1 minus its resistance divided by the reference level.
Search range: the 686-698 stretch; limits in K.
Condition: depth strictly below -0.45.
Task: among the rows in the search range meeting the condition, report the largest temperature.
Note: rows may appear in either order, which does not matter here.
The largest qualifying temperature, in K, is 697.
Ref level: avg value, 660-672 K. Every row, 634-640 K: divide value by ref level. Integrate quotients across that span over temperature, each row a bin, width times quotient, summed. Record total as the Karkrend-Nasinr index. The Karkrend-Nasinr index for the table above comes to 3.9 K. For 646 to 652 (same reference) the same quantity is 4.8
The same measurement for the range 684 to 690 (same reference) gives 6.8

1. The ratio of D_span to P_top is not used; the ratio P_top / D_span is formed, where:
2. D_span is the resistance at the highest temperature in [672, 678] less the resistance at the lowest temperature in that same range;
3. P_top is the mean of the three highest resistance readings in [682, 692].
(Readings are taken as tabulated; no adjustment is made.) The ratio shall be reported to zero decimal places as 48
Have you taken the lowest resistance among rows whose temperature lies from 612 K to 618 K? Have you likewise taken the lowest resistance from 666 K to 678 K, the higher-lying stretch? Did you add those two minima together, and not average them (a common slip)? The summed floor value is 793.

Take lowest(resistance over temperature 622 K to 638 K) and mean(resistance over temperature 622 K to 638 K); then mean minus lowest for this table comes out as 53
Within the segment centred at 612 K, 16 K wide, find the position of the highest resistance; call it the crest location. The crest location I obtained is 615 K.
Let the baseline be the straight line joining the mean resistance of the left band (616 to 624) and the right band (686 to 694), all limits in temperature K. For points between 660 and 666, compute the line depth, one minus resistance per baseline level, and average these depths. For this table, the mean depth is -0.02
